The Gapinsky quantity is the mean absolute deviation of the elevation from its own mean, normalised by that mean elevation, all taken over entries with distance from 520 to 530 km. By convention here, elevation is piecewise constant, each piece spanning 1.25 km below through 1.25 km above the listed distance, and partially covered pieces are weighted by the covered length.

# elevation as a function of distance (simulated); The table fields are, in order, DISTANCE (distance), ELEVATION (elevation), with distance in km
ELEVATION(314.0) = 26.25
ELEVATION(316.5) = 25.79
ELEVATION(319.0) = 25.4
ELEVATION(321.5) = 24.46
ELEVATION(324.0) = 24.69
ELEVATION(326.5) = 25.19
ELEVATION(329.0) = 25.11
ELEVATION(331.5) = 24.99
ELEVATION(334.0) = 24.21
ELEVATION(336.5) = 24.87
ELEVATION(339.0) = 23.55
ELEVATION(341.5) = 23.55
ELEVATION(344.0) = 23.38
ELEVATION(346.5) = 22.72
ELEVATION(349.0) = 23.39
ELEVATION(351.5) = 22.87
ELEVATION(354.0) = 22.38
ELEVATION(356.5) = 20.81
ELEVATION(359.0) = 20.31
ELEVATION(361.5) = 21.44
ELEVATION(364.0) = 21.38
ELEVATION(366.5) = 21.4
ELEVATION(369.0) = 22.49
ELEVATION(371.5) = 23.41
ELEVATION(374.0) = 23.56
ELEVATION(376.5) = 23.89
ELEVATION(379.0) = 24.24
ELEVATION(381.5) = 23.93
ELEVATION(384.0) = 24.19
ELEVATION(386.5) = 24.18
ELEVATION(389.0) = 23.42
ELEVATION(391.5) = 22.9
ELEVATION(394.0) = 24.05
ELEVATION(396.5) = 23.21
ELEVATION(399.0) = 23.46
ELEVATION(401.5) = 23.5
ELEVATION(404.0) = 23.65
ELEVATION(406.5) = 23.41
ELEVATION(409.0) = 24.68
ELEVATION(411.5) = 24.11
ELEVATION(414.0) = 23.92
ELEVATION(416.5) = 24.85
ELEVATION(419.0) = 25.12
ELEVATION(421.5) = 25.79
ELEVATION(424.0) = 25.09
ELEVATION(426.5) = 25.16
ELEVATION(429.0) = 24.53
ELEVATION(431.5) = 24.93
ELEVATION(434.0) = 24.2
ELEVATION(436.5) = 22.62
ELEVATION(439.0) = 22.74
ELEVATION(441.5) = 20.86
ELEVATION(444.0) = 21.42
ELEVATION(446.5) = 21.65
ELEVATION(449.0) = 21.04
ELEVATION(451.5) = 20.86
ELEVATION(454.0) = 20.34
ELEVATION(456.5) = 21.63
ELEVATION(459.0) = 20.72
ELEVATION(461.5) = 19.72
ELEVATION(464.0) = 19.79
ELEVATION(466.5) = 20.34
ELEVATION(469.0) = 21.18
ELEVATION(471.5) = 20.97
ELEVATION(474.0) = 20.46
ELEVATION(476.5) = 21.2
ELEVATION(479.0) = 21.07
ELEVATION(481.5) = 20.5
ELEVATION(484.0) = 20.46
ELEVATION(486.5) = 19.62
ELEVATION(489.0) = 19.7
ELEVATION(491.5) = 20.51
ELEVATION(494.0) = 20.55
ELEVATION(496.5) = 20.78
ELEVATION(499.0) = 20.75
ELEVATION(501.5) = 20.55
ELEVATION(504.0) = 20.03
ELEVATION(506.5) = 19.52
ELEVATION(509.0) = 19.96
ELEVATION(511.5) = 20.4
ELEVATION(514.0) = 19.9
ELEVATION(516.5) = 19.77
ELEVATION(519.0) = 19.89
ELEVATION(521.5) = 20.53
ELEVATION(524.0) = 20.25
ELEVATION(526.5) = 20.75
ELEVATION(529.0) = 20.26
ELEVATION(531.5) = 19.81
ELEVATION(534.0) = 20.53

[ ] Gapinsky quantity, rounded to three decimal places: 0.009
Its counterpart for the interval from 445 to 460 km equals 0.019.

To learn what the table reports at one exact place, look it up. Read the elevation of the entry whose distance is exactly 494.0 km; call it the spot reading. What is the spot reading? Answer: 20.55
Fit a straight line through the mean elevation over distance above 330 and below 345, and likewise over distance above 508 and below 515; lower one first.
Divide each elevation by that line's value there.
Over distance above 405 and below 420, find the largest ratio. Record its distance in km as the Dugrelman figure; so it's 419.0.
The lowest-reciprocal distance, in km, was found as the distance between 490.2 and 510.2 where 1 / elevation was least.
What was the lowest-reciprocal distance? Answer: 496.5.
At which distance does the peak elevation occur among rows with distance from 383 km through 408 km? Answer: 384.0 km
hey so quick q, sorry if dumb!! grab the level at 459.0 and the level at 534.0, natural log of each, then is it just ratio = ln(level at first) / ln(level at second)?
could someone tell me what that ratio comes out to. 1.00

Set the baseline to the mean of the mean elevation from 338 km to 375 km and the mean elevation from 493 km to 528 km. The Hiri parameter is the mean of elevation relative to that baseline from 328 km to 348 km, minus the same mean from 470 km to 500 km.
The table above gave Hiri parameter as 3.5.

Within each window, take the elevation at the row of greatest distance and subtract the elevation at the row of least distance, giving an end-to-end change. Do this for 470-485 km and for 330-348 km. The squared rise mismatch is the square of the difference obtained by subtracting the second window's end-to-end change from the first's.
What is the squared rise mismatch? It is 3.1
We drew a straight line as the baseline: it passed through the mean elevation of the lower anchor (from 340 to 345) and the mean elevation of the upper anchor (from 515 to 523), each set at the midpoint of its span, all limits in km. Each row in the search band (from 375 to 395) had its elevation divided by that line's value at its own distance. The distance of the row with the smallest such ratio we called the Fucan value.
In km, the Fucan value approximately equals 391.5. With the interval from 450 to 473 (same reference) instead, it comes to 461.5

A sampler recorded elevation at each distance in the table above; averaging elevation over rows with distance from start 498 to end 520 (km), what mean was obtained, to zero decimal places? 20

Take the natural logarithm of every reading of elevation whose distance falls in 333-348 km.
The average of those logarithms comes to 3.17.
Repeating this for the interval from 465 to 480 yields 3.04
